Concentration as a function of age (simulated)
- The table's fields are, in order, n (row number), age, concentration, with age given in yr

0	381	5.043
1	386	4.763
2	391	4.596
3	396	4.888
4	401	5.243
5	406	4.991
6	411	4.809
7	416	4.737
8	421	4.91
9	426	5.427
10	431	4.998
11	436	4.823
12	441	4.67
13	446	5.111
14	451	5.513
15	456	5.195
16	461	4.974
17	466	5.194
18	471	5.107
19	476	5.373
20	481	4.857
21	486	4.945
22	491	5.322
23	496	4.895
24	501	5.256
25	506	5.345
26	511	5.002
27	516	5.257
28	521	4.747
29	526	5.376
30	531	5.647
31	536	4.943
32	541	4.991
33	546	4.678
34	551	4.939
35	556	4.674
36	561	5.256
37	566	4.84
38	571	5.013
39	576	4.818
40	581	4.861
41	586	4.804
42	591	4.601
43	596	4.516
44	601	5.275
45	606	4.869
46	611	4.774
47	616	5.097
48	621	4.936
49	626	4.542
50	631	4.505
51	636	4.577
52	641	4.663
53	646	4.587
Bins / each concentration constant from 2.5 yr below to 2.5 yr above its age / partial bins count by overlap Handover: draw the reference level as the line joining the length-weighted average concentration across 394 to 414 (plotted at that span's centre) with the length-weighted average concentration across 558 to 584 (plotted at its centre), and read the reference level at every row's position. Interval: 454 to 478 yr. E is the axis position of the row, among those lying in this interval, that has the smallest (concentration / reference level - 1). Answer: 461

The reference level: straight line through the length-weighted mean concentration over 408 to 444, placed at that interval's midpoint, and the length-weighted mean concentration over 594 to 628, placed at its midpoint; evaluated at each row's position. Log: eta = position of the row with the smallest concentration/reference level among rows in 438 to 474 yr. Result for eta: 441 yr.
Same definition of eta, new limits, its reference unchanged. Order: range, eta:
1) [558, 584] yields 576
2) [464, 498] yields 481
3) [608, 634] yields 631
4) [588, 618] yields 596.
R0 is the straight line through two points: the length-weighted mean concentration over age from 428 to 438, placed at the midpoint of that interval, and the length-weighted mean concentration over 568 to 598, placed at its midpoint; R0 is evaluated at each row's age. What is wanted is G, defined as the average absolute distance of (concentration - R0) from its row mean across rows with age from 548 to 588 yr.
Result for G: 0.12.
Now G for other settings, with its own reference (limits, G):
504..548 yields 0.26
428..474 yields 0.19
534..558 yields 0.13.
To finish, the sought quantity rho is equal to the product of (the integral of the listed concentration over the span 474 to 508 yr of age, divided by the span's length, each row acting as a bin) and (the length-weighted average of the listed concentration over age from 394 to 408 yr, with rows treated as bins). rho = 25.9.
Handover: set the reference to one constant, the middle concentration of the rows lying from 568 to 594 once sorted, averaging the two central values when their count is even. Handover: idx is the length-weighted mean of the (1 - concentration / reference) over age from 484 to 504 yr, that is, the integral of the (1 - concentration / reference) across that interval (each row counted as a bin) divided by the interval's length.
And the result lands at -0.062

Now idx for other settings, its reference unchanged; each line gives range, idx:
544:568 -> -0.013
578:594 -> 0.014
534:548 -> -0.012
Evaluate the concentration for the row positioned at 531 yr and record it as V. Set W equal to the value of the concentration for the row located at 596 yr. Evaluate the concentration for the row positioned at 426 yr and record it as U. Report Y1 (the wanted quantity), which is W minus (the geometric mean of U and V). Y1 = -1.0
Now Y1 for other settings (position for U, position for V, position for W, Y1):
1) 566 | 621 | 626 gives -0.3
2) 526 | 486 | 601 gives 0.1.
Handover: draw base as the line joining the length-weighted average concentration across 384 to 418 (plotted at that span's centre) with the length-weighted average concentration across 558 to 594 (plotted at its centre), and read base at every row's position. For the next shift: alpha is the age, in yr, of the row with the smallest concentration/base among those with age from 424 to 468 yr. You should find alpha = 441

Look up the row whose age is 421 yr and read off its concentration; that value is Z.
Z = 4.91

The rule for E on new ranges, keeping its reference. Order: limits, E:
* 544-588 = 556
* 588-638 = 631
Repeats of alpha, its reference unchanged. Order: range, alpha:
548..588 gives 556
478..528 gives 521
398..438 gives 416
